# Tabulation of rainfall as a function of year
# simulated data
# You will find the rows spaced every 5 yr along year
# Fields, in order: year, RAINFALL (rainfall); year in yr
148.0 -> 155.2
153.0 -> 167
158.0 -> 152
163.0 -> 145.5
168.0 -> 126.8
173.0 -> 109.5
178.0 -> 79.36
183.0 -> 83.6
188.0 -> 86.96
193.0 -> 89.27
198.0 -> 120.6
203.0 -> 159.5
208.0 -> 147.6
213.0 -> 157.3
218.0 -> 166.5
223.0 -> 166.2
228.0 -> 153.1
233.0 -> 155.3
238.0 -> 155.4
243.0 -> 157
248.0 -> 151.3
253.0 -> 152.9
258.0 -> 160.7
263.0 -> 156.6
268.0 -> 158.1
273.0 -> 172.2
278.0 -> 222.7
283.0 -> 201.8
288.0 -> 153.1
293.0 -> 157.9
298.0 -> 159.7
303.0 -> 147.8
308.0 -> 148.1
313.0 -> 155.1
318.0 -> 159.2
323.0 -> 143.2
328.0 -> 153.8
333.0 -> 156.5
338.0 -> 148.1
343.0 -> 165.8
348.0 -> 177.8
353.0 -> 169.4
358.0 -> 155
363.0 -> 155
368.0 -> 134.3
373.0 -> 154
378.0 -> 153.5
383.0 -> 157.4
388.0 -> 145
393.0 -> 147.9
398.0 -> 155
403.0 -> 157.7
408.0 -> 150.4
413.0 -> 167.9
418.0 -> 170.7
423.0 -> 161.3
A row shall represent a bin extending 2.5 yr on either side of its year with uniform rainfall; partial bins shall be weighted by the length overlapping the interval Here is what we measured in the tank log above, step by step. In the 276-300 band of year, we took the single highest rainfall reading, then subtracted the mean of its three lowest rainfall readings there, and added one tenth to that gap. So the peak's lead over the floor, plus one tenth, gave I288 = 66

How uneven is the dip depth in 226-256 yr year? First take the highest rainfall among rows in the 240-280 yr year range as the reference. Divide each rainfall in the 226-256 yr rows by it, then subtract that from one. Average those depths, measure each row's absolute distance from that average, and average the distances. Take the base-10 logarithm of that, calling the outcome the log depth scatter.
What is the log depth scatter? -2.1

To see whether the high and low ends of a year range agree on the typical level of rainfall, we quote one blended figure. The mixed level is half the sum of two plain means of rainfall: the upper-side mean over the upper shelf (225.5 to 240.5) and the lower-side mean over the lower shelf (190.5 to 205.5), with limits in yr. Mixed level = 139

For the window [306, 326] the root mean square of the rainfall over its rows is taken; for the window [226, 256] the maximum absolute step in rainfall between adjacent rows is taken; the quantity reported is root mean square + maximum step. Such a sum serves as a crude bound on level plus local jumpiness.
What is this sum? 157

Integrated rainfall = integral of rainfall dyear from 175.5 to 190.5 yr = 1250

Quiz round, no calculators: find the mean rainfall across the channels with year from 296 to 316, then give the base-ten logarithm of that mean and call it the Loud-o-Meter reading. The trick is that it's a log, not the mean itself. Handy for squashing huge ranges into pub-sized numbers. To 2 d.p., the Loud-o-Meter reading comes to 2.18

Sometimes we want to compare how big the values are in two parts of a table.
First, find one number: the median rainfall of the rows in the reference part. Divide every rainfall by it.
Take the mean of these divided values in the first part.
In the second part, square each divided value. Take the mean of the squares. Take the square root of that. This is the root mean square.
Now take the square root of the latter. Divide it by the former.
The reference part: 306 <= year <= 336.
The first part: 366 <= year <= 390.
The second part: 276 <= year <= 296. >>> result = 1.14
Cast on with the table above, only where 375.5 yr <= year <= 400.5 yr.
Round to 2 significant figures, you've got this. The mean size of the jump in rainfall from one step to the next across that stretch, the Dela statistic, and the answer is 6.6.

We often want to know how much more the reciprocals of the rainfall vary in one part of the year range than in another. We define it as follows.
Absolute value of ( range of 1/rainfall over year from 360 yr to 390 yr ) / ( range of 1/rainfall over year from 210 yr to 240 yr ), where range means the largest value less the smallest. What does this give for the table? 2.1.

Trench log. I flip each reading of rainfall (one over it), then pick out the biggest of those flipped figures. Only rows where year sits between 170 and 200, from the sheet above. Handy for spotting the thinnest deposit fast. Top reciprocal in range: 0.0126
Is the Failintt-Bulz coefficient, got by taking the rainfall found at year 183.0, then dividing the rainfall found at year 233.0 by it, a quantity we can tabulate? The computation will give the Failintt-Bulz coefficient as 1.86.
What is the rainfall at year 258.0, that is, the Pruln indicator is 160.7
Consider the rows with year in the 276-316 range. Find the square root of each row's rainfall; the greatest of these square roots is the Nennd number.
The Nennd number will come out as 14.9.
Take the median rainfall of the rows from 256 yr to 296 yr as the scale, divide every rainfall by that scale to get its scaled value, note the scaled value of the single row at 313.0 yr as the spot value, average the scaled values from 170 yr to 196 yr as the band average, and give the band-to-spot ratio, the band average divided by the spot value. 0.6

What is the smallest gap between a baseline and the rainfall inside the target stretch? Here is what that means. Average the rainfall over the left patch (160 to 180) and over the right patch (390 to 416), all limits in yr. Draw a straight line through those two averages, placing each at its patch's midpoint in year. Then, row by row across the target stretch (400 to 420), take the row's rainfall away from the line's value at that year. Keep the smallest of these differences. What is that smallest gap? -12.3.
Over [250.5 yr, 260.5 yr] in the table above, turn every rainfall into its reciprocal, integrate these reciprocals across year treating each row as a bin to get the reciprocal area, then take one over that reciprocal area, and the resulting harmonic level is 15.7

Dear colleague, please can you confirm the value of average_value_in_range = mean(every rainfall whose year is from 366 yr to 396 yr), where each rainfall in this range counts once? 149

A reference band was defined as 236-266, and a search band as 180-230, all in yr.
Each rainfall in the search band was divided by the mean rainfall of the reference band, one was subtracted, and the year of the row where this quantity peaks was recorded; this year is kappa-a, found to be 218.0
